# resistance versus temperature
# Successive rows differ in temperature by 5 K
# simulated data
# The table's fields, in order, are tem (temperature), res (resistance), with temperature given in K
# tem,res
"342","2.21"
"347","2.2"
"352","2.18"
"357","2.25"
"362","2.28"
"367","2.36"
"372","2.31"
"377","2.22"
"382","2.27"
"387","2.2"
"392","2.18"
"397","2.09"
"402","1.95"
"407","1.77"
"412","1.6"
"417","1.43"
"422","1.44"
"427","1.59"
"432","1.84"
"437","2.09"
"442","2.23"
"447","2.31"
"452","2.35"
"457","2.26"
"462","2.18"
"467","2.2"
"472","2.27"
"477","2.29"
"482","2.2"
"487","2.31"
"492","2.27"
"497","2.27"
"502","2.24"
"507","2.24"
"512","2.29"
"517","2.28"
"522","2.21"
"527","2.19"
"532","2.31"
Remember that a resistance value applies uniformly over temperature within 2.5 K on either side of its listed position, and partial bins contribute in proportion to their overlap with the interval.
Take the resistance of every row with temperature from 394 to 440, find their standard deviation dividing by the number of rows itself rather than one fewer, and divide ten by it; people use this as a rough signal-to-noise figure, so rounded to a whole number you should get 41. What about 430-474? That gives 70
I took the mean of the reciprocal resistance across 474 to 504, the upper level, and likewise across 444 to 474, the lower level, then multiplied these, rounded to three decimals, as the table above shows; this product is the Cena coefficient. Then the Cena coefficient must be 0.196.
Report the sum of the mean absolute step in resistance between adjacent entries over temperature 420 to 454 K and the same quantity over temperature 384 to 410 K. 0.259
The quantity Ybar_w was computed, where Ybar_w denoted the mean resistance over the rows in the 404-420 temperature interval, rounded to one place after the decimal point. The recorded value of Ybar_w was 1.6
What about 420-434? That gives 1.6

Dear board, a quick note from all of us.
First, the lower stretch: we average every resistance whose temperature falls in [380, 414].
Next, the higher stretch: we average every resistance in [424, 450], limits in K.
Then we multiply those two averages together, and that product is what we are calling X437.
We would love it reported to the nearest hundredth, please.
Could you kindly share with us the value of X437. 4.04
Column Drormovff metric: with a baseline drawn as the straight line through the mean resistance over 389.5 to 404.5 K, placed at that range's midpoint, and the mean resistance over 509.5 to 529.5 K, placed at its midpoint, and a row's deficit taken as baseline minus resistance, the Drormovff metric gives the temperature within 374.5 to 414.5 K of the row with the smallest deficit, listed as 382 K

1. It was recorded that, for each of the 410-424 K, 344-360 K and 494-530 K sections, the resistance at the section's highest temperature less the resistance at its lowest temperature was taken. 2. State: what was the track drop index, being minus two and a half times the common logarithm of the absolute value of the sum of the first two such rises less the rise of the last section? 3.8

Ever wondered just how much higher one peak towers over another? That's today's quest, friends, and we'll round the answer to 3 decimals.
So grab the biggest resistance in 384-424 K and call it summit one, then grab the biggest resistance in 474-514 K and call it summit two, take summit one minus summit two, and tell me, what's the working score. -0.110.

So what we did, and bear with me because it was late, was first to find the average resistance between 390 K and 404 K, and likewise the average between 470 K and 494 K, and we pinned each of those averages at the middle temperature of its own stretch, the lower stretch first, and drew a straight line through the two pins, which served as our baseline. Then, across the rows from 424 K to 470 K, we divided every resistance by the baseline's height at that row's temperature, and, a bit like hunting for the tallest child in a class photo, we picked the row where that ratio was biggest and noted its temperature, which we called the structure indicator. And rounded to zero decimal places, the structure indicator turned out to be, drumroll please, 452 K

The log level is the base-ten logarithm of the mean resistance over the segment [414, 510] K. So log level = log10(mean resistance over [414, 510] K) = 0.323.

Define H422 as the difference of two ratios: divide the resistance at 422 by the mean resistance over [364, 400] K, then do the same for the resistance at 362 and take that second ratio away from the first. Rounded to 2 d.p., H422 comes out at -0.38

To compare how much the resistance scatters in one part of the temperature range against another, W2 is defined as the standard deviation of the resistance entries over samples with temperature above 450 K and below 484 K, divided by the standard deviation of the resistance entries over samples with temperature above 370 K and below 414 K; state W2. 0.2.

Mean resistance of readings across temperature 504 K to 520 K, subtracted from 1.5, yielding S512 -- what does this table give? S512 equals -0.77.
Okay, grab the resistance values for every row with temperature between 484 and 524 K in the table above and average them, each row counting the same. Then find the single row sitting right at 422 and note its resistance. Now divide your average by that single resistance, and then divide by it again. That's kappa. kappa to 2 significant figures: 1.1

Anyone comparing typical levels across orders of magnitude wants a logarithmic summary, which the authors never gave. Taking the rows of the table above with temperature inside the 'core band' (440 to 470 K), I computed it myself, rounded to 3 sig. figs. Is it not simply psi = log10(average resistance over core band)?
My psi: 0.353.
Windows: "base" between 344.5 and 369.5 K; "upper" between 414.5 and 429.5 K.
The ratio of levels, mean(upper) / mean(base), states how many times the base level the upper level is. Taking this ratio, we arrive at 0.66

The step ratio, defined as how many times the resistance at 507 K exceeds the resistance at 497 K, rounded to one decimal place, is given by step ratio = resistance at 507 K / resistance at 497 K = 1.0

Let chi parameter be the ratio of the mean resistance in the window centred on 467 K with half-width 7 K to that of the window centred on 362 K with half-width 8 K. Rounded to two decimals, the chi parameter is 0.97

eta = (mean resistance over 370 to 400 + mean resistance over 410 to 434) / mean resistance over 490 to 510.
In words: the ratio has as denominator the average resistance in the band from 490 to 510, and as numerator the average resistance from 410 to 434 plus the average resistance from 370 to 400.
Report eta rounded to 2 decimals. 1.68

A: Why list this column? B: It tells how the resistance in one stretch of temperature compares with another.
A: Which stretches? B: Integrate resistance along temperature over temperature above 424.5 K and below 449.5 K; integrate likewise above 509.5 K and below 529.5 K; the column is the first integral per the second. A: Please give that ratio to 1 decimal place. 1.1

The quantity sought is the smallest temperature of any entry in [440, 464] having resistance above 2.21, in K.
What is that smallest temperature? 442 K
